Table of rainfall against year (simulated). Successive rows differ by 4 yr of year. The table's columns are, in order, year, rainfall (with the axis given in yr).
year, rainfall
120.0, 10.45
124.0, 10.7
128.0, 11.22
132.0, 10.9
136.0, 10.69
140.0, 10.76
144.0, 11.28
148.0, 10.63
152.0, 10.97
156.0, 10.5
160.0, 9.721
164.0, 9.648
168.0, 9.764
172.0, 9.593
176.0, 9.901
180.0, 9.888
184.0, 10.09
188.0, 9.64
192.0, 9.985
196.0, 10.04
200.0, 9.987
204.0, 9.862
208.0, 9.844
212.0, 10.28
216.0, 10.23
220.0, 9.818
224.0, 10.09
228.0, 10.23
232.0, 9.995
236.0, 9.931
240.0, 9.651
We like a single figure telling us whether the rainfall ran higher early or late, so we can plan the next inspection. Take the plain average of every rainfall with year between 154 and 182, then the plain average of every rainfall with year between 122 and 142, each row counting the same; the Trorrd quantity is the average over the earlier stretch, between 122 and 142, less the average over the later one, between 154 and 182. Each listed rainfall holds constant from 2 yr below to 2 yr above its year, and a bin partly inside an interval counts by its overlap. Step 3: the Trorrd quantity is 0.99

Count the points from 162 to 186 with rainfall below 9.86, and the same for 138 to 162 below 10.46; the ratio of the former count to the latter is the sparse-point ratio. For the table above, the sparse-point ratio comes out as 3.0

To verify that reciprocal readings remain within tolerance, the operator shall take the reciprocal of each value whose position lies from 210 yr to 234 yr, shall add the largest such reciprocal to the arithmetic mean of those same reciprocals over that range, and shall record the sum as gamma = 0.201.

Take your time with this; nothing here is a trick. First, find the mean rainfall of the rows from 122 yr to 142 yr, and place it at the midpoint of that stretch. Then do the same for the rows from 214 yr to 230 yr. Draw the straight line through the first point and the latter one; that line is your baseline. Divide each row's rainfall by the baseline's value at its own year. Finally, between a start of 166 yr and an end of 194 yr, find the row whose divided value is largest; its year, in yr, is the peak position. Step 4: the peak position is 184.0 yr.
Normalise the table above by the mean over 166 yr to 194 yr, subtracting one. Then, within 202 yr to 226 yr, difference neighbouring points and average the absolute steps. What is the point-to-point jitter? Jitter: 0.024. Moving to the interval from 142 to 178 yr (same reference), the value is 0.037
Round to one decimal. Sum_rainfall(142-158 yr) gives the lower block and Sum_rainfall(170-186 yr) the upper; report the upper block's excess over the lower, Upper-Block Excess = -3.9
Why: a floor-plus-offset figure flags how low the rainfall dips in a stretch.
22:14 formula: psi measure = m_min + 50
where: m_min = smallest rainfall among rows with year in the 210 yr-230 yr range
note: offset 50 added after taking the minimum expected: 59.8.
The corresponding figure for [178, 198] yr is 59.6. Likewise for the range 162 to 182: 59.6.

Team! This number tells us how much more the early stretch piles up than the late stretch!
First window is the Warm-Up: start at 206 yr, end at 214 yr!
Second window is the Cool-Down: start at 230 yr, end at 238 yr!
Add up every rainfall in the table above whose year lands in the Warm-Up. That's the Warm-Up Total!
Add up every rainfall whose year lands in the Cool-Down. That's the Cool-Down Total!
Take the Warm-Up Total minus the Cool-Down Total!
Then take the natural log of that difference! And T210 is -1.6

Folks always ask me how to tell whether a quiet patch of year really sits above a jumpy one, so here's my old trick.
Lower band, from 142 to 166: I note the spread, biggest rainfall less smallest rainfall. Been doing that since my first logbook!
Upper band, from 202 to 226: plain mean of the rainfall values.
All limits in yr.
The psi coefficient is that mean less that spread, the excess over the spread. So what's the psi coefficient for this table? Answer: 8.39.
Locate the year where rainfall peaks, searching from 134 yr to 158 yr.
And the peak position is 144.0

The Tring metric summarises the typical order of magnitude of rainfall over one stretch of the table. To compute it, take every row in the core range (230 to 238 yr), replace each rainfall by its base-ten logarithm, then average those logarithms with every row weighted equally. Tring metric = 1.00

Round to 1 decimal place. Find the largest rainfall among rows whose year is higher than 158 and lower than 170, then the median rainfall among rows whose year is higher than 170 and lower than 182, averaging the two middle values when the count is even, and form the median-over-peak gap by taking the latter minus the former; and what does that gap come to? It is 0.1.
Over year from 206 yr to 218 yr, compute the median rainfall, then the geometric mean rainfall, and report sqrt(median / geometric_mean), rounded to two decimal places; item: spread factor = 1.01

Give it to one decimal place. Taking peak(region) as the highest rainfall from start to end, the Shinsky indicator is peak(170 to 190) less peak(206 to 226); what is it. -0.2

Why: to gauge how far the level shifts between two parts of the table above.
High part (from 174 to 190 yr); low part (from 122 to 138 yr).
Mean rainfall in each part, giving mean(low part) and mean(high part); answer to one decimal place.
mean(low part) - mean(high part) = 1.0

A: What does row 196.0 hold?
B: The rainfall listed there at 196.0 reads 10.04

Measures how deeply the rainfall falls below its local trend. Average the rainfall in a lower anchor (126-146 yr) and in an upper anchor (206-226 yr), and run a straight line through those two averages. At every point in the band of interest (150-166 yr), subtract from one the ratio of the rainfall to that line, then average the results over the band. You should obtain 0.048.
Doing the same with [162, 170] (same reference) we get 0.087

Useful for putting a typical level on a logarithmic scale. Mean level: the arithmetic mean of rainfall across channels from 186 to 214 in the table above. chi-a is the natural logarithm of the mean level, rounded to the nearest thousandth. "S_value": 2.297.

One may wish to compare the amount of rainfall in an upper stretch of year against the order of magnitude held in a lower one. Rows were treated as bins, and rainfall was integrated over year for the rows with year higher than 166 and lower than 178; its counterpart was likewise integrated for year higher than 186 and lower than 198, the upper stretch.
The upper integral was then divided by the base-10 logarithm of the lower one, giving 57.4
